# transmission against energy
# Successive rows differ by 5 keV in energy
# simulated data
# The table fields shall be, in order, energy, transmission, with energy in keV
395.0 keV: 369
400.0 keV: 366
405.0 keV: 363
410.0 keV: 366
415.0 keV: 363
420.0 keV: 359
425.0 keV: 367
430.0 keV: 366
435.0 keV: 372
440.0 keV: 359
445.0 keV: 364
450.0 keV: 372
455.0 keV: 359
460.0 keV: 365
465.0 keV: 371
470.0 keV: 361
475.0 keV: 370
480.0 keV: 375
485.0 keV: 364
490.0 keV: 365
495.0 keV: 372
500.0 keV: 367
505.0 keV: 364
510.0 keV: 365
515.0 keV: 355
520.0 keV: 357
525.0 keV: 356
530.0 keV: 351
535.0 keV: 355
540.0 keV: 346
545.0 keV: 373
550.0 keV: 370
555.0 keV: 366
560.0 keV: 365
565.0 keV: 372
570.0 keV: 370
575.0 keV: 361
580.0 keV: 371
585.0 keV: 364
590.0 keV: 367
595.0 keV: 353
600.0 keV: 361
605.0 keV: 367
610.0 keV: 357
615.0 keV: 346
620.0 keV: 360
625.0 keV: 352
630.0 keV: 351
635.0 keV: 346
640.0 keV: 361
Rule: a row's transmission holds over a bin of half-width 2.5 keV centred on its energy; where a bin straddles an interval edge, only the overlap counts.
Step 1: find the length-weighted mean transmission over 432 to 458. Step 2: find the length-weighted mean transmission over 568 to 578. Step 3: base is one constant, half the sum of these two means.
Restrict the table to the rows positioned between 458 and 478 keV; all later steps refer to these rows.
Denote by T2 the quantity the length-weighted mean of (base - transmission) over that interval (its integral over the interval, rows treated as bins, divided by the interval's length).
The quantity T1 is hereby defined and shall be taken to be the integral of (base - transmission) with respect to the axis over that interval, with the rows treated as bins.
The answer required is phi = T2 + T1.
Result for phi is -34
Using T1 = -32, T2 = -1.6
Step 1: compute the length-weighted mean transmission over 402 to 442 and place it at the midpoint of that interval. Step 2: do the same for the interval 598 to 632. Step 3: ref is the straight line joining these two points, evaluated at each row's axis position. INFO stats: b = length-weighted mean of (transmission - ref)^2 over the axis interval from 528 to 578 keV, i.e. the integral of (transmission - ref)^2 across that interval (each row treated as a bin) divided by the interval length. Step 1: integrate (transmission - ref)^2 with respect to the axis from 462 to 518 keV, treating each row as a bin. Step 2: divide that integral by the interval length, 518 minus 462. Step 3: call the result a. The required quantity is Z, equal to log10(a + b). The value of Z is 2.17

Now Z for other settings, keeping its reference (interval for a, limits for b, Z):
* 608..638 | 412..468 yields 1.84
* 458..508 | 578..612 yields 2.05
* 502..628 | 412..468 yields 1.97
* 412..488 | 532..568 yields 2.17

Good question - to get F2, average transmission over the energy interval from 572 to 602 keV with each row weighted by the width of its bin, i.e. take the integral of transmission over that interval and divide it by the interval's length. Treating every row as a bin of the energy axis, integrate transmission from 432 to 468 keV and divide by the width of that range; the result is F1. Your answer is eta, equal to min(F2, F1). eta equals 363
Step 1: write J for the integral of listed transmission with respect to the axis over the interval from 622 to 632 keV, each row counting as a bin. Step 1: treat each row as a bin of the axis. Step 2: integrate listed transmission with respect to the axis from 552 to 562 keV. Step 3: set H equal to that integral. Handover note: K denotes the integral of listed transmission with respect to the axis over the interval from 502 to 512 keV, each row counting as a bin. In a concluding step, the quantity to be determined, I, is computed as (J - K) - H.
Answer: -3784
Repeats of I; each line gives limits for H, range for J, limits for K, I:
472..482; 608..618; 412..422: -3815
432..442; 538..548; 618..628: -3607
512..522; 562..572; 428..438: -3543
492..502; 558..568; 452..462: -3630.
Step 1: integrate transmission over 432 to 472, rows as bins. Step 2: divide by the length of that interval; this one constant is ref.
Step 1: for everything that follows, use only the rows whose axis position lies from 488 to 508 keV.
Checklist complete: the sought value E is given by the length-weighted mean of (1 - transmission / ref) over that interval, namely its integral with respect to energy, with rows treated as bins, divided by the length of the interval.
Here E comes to -0.004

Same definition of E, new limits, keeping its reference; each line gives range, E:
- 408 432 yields 0.004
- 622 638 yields 0.041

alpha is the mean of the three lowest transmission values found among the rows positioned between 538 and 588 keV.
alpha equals 357.0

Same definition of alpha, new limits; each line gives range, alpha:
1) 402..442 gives 360.3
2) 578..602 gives 359.3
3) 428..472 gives 359.7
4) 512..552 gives 350.7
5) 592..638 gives 347.7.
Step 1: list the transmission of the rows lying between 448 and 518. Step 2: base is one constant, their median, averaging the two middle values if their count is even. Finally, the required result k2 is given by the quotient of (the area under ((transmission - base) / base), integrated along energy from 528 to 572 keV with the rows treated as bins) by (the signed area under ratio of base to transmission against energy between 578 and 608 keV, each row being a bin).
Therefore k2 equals -0.007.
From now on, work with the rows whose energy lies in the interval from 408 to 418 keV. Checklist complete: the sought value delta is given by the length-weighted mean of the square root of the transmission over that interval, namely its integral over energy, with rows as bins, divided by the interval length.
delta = 19.08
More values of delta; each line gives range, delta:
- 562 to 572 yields 19.25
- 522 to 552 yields 18.93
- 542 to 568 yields 19.20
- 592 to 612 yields 18.97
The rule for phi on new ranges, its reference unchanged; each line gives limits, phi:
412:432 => 34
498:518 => 60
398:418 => 22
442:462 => 11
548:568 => -60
